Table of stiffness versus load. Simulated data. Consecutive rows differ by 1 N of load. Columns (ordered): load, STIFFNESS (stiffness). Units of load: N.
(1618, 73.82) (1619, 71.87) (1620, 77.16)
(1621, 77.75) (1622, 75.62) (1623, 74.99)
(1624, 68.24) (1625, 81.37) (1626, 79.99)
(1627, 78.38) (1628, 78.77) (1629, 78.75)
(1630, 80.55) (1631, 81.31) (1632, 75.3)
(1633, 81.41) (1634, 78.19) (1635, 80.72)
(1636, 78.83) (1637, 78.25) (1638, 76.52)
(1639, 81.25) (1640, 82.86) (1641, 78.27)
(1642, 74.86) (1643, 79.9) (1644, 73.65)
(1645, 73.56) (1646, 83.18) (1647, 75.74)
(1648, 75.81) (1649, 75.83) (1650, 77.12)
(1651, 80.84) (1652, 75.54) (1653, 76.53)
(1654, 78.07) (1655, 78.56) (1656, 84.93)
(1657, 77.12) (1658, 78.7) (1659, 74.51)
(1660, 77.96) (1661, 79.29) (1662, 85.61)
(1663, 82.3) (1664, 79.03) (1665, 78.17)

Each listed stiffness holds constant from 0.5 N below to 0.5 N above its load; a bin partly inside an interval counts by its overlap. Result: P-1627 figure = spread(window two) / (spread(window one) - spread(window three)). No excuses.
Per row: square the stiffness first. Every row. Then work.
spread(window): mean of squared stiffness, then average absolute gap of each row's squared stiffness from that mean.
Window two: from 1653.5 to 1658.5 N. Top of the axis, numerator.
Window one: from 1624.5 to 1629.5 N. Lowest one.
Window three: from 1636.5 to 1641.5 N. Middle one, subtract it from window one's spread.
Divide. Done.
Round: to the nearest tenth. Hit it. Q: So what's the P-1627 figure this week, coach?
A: -2.0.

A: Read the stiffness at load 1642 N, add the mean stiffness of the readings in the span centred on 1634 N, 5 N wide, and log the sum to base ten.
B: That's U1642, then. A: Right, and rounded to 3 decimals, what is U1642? 2.187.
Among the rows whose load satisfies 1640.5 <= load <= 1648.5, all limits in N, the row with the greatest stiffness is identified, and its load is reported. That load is 1646 N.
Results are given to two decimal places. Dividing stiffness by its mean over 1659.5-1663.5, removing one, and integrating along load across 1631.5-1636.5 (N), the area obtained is -0.15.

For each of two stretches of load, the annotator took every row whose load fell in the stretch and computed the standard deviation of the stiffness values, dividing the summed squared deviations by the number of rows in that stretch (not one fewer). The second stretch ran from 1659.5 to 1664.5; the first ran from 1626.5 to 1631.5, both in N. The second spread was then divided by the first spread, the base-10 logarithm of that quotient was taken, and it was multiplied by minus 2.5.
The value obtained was -1.0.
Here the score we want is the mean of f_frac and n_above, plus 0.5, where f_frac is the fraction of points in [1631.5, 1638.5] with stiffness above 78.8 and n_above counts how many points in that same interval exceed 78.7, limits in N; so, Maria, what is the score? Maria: 2.2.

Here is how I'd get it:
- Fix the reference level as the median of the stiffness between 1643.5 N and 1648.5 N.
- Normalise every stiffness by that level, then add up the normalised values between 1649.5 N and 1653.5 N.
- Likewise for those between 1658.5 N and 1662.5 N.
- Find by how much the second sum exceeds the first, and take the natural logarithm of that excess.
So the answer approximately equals -2.3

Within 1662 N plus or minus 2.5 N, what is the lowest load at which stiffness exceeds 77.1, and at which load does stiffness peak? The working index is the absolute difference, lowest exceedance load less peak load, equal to 2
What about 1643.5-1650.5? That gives 0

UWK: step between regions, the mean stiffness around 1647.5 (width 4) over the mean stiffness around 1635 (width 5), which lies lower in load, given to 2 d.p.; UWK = 0.98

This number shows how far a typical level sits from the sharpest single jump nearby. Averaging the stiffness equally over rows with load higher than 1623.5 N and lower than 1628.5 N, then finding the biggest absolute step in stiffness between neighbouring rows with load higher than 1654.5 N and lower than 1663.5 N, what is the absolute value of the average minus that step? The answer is 69.5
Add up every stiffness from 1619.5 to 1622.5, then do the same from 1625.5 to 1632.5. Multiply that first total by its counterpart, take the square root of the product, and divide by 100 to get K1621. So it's 3.6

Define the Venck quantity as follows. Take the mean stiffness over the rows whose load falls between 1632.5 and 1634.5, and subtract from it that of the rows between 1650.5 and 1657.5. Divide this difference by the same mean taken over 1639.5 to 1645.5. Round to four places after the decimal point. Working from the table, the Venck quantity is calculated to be 0.0130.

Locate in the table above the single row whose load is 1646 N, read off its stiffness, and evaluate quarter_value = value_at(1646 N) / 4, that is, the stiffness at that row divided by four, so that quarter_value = 20.8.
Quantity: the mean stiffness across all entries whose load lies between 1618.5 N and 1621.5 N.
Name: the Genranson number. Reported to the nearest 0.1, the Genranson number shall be 75.6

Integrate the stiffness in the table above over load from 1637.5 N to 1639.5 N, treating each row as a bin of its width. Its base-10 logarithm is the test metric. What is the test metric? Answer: 2.20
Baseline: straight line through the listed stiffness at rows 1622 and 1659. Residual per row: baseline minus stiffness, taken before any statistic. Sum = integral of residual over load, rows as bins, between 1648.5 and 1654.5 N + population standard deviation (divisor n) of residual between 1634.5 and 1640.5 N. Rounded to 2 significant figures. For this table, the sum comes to -13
